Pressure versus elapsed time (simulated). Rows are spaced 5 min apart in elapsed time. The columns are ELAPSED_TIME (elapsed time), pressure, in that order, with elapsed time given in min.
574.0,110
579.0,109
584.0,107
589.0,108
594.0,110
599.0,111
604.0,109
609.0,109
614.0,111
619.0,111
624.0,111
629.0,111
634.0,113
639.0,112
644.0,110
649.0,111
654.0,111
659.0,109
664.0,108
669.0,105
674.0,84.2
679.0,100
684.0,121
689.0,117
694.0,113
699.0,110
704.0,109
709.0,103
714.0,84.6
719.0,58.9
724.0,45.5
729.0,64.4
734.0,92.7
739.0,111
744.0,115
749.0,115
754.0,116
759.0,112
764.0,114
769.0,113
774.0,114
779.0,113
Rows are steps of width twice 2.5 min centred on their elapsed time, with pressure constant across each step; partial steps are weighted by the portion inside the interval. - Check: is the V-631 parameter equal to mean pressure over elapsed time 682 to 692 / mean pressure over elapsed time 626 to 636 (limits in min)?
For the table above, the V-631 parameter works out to 1.06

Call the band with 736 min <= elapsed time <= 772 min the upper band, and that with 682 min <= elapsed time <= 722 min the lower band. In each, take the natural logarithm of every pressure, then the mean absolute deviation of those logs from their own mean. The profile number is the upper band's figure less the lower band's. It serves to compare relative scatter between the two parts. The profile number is -0.16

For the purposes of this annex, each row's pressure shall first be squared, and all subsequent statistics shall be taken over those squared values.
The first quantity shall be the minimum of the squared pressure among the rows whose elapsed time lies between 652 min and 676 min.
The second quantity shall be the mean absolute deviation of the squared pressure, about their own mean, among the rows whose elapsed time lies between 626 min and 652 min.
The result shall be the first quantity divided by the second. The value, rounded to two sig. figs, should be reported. 36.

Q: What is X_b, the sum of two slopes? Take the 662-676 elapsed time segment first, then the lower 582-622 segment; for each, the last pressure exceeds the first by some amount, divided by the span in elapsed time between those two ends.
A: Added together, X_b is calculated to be -2.3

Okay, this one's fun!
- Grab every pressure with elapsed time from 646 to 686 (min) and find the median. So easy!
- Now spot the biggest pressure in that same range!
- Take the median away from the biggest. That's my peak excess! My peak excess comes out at 12.5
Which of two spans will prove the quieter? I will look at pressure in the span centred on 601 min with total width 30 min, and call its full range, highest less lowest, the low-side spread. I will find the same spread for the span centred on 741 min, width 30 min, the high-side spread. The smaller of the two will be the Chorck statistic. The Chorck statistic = 3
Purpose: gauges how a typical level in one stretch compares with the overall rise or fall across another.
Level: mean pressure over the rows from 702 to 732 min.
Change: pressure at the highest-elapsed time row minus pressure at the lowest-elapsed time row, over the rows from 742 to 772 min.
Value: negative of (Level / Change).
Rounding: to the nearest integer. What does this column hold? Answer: 39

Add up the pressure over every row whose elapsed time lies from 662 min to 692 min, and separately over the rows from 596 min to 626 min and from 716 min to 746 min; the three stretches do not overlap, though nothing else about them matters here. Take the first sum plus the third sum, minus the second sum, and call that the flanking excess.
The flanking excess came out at 461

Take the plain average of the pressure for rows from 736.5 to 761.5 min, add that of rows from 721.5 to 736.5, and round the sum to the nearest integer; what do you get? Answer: 181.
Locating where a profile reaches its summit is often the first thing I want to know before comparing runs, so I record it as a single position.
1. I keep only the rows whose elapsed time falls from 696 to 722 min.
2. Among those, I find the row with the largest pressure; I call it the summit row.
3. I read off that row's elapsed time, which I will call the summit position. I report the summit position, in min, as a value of 699.0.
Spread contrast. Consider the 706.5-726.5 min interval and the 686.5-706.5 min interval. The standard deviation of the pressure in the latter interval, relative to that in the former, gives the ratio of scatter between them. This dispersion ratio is 0.14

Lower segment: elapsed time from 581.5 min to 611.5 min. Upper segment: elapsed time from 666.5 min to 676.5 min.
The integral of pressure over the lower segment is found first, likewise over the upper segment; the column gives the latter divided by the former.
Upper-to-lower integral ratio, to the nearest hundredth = 0.29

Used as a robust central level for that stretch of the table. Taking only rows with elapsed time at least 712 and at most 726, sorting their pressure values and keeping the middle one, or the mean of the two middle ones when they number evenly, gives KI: 59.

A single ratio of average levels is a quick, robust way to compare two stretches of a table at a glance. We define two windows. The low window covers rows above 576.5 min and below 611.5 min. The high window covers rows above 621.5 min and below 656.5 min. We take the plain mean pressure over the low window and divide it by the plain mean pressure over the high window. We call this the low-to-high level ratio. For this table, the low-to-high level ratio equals 0.98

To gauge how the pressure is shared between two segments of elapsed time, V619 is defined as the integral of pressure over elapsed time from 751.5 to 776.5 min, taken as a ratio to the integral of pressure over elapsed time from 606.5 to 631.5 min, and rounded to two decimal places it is 1.03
